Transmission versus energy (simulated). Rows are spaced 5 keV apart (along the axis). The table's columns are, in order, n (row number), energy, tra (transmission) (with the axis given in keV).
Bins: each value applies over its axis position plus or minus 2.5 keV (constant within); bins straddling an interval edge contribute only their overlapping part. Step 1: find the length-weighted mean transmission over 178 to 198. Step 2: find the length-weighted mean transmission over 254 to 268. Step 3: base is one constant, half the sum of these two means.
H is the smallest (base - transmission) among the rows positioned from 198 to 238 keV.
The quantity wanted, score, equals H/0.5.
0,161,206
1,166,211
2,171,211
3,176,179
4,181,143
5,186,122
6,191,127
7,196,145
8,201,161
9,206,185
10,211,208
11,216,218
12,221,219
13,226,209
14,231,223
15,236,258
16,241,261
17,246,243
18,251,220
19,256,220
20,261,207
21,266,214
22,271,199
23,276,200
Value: -167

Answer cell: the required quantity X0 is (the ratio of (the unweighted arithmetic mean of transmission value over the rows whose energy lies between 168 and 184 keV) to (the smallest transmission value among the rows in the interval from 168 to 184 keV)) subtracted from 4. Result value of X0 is 2.76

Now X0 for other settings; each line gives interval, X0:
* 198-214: 2.85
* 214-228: 2.97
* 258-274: 2.96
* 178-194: 2.93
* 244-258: 2.97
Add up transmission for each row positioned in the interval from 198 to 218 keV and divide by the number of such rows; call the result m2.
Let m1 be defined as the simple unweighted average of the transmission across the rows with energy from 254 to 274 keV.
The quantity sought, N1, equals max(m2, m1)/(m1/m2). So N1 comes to 193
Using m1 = 210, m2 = 193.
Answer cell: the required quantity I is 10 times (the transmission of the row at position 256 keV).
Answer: 2200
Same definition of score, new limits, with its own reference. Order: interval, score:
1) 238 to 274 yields -173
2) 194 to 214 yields -67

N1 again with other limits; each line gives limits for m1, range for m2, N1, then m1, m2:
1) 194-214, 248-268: 265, 175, 215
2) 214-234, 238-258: 256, 217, 236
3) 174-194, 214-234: 331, 143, 217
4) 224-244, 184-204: 139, 238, 139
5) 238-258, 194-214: 175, 236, 175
